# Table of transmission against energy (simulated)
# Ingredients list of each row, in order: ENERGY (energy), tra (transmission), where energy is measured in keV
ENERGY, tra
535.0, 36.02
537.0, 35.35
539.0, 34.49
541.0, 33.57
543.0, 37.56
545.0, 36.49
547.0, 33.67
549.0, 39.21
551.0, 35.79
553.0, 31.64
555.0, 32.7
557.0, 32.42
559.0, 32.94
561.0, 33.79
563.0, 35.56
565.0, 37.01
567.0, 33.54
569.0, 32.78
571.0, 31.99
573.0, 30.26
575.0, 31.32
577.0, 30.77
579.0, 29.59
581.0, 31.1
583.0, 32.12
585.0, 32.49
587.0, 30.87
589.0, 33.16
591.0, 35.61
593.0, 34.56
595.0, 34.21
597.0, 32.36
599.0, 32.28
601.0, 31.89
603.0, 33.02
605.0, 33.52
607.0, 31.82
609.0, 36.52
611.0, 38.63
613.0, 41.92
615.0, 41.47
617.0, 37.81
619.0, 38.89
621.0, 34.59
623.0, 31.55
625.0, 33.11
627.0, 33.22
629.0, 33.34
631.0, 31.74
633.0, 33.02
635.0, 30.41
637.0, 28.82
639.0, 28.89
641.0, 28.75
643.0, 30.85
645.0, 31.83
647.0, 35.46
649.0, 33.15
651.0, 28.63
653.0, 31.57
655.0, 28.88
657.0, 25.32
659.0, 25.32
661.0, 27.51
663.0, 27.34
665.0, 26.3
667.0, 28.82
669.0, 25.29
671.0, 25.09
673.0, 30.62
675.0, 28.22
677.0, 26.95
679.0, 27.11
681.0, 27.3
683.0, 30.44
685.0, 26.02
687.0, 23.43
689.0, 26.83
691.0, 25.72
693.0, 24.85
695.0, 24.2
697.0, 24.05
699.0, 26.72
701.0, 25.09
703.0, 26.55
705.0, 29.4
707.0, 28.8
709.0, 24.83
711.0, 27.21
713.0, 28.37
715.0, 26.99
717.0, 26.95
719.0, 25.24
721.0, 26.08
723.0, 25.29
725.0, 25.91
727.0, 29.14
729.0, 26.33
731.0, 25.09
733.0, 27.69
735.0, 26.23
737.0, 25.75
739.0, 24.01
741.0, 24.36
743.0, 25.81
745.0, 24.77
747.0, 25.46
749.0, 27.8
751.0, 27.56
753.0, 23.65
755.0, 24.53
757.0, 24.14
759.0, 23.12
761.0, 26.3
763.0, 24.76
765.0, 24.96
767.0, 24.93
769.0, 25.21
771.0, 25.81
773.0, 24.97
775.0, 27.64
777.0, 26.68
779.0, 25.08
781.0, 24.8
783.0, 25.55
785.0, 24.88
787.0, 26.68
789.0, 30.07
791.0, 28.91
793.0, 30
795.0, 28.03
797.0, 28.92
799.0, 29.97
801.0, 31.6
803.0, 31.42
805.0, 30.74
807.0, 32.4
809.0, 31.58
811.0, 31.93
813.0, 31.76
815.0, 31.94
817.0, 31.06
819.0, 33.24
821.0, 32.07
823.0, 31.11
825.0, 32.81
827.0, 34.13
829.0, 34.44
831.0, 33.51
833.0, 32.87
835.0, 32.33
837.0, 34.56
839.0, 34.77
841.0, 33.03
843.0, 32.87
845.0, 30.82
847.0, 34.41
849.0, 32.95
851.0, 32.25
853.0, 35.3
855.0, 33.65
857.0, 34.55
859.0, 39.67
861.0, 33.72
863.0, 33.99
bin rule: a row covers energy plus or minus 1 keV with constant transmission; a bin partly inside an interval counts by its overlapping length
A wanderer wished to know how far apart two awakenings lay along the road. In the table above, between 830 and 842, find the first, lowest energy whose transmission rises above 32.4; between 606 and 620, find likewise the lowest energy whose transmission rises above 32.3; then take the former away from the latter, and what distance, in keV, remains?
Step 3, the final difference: -222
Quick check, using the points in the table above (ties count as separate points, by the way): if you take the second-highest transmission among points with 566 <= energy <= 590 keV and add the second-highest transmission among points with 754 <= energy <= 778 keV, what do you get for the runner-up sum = 59.8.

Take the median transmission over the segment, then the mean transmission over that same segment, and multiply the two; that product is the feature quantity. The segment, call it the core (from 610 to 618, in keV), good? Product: 1600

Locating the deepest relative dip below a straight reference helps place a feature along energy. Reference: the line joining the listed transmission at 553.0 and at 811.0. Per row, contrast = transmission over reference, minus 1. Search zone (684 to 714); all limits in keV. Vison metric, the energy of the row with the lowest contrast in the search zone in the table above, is 687.0 keV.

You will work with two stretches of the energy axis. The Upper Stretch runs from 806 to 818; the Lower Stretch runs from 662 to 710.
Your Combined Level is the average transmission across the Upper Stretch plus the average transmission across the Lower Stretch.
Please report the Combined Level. 58.4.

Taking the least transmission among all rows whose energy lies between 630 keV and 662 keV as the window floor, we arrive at 25.32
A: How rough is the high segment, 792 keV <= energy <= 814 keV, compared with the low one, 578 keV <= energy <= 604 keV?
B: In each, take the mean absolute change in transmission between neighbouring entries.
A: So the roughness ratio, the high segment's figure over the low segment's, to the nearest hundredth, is 0.80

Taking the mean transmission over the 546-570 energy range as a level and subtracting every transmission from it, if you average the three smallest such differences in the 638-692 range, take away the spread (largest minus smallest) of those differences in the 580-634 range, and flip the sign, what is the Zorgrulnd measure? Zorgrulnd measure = 10.3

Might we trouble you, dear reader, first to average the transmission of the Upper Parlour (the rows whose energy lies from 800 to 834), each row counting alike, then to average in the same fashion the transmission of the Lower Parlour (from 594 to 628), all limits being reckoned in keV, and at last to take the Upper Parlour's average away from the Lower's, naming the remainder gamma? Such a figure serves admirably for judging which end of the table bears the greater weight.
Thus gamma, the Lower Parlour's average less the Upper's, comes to 3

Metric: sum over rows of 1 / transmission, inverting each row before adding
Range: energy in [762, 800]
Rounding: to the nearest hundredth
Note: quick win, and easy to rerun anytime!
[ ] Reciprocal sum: 0.71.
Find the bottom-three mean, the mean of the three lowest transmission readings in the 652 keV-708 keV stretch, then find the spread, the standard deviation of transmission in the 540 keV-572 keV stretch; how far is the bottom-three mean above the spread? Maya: 21.7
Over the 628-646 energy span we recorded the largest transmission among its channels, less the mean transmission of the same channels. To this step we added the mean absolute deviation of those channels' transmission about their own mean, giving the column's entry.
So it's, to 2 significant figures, 3.9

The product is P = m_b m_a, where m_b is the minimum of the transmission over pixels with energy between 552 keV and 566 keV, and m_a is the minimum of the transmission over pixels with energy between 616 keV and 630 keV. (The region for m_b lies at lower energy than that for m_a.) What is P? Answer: 998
